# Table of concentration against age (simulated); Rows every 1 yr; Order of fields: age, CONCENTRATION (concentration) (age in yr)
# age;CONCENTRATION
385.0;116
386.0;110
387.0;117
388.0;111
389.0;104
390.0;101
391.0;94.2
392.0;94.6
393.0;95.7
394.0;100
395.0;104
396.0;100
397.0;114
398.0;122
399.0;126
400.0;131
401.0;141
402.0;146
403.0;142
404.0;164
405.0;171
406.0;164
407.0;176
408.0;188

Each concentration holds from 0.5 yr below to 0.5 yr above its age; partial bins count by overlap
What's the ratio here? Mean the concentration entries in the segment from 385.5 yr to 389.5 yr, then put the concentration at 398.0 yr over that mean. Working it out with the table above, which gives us 1.10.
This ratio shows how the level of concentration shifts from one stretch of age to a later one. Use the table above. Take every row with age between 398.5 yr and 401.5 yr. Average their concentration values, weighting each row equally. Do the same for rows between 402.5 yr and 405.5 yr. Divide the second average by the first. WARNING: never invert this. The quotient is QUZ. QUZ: 1.20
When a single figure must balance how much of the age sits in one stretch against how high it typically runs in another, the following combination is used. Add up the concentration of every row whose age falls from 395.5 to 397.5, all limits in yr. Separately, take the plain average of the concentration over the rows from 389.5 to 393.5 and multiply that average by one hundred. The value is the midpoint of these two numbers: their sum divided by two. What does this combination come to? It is 4926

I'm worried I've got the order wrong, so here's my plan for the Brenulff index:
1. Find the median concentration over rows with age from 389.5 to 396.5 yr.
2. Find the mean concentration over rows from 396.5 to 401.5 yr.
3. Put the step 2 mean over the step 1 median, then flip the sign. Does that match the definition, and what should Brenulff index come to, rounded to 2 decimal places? -1.27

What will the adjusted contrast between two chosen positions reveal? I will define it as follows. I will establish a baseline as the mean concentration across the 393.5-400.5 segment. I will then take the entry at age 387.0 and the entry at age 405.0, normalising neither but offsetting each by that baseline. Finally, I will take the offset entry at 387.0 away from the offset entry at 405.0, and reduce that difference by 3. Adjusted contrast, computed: 51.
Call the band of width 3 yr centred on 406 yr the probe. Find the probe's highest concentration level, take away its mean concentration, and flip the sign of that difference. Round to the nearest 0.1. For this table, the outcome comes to -5.7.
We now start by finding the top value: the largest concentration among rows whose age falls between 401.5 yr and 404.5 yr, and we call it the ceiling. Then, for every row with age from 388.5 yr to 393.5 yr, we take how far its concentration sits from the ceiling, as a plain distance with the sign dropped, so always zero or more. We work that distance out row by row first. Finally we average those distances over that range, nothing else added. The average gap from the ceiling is 66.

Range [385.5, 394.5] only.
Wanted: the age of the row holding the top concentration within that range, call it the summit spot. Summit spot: 387.0 yr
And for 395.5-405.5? 405.0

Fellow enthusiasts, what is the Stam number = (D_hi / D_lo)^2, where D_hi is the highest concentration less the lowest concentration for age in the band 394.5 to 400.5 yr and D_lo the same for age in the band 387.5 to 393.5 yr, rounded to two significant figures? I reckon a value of 3.4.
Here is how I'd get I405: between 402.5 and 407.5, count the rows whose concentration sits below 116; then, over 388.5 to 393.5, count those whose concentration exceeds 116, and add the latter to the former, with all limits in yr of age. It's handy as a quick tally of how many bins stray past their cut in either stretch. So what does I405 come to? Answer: 0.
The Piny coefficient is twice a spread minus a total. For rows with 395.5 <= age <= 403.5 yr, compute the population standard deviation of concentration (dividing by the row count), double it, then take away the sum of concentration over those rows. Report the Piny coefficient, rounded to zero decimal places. -993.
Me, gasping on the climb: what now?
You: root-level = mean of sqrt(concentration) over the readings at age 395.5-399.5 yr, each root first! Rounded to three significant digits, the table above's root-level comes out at 10.7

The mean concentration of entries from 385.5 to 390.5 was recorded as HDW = 109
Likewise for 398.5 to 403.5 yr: 137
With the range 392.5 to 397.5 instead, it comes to 103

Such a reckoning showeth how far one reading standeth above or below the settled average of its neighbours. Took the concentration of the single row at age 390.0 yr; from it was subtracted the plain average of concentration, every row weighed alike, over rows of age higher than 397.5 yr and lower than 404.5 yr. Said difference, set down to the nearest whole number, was -38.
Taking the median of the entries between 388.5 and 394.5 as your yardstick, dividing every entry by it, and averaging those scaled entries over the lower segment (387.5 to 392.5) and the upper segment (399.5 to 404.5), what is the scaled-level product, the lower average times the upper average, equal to 1.53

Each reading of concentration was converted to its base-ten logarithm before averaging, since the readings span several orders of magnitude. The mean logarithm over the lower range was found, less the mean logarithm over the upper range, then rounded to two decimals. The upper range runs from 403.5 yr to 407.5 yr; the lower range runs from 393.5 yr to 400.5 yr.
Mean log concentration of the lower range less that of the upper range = -0.17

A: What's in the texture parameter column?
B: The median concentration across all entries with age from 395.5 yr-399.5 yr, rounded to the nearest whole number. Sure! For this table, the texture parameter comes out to 118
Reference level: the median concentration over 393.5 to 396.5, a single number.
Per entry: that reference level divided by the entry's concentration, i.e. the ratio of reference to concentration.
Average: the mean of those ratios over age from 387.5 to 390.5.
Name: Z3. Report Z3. 0.95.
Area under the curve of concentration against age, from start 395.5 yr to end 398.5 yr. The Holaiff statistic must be 336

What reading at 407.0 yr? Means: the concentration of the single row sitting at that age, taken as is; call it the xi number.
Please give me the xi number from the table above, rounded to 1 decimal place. 176.0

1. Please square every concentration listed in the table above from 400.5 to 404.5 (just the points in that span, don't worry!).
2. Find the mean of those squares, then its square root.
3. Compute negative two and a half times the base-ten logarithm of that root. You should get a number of -5.4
